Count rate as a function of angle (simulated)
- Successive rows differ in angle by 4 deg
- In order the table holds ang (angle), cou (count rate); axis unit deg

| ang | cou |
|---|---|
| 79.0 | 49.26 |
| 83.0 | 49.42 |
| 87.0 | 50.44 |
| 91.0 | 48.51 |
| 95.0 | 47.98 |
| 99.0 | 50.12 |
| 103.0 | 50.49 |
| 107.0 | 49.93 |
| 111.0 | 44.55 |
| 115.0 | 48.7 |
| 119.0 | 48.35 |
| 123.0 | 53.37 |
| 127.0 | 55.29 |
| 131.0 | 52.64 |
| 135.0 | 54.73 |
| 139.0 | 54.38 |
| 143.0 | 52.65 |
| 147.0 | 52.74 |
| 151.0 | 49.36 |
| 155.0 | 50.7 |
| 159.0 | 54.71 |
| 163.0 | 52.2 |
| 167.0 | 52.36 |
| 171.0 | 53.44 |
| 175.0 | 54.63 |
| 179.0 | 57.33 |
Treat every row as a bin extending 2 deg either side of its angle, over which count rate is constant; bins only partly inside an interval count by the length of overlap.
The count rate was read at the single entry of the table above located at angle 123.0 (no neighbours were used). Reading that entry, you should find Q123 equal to 53.37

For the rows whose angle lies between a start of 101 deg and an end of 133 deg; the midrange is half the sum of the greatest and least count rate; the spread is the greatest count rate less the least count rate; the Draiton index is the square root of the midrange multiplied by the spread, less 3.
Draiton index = 20.2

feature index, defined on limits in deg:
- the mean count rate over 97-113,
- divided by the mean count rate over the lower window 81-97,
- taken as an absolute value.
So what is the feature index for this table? 0.99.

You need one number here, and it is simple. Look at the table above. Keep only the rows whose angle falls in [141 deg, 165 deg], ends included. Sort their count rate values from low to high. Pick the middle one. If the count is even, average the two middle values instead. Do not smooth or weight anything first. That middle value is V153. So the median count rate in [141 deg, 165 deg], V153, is 52.4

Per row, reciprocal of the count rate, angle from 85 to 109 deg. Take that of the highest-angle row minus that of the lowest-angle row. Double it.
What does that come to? 0.000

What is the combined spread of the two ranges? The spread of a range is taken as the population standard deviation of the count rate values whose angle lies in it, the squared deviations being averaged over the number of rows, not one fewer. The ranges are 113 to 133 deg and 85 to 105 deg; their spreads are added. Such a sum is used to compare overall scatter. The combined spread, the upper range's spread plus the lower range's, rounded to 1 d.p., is 3.8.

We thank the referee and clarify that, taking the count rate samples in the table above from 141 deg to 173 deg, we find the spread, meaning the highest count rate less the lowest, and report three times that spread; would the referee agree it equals 16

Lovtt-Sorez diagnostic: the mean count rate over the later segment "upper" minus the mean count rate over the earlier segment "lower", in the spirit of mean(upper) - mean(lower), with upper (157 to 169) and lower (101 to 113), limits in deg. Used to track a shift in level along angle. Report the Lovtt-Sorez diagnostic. 4.8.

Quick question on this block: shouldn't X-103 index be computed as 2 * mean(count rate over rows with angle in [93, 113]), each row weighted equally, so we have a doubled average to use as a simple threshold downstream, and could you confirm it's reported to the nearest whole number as 97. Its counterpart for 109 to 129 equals 100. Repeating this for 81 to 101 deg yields 99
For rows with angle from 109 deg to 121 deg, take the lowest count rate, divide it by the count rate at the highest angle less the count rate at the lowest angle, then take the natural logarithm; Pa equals 2.46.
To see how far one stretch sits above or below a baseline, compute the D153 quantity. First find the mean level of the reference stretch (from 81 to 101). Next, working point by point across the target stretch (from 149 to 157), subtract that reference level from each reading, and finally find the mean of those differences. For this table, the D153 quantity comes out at 1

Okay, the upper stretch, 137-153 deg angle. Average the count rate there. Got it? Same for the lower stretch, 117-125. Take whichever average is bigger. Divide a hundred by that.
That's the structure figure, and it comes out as 1.913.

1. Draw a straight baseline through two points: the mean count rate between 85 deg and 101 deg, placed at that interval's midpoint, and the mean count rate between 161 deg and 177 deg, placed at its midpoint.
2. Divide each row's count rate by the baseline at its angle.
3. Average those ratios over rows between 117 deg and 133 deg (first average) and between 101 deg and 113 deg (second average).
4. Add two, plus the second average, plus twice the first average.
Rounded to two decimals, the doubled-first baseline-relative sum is 5.03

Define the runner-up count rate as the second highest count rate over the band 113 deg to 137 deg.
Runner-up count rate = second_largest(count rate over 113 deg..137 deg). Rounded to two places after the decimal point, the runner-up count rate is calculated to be 54.73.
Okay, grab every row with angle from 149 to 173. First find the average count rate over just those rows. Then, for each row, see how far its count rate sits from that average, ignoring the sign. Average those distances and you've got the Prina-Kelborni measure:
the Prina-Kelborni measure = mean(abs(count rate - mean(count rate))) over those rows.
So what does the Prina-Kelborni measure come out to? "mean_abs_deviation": 1.40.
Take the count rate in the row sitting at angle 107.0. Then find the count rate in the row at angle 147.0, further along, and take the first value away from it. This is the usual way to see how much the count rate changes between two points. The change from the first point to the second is 2.8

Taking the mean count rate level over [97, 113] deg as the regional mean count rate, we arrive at 48.8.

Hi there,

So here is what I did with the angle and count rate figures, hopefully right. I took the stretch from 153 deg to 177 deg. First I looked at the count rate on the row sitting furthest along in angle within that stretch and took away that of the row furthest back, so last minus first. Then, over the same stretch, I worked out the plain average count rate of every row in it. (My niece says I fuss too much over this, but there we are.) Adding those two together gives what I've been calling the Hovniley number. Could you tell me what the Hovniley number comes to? 57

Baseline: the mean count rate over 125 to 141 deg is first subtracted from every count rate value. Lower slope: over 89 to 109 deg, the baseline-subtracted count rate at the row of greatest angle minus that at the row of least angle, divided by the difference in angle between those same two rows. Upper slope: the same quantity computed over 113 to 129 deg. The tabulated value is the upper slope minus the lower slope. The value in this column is 0.5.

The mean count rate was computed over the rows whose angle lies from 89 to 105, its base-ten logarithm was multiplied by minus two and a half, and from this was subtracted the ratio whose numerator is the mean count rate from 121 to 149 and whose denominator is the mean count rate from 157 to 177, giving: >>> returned -5.24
